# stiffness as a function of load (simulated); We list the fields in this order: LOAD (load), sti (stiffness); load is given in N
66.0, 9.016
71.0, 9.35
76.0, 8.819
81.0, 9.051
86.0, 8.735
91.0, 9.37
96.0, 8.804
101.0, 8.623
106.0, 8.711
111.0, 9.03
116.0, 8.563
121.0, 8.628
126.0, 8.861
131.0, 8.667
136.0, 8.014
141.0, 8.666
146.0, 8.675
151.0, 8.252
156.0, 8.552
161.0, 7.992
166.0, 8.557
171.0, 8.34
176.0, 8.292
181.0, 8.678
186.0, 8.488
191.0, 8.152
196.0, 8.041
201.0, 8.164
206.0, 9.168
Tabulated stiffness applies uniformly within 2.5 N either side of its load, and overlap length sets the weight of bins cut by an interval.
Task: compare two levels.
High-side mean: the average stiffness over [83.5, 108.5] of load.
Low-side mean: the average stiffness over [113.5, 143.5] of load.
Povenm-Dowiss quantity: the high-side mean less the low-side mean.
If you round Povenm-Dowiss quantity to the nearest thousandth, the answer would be 0.282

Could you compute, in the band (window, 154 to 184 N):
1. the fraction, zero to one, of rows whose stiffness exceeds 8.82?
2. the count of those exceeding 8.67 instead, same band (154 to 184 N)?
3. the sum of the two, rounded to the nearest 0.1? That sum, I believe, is 1.0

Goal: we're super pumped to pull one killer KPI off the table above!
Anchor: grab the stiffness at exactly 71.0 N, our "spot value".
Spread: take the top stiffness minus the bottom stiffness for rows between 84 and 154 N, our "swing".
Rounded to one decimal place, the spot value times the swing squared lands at 17.2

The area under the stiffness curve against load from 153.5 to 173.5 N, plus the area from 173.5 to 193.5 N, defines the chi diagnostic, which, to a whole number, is 335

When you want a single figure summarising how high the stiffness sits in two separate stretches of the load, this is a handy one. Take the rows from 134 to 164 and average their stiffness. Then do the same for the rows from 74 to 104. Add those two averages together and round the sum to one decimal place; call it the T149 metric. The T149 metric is 17.3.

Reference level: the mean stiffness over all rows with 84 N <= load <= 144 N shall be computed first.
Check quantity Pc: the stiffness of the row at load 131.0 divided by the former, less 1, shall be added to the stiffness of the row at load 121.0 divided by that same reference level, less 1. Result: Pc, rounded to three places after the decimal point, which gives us -0.017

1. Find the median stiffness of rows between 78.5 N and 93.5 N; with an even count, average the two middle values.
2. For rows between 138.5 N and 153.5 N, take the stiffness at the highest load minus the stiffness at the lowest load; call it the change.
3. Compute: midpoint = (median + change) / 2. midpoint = 4.32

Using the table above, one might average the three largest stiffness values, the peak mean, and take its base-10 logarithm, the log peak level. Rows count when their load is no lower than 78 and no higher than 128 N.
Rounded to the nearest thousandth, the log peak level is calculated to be 0.961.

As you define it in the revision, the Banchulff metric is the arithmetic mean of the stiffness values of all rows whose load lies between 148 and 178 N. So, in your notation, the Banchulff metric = 8.3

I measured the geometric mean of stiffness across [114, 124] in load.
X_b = 8.60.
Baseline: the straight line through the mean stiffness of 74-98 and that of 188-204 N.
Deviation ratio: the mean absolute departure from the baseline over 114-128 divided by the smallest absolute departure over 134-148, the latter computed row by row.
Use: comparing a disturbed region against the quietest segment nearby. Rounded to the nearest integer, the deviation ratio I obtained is 1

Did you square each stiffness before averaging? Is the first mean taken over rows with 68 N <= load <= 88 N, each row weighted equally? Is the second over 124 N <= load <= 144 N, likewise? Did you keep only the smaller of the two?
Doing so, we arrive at 73.2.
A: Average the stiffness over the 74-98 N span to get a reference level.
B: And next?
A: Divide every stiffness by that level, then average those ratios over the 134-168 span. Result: 0.94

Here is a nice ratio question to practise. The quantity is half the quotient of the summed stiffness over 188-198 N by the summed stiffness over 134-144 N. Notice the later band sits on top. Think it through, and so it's 0.485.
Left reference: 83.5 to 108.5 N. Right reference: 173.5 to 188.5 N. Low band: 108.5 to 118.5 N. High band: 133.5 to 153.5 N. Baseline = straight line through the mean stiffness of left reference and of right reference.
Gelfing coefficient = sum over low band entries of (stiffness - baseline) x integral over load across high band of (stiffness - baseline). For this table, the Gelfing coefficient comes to -0.22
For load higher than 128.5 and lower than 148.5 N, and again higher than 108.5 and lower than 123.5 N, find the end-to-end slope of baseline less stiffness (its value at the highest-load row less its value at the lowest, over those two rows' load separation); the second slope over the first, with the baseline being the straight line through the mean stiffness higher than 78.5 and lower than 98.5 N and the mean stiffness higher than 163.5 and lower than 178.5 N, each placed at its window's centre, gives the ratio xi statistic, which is -4.3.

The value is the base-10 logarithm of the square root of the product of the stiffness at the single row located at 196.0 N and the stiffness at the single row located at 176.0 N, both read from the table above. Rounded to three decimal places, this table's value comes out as 0.912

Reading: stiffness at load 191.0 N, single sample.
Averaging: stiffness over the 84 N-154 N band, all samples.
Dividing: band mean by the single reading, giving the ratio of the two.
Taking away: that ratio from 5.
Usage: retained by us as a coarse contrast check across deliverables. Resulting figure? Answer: 3.93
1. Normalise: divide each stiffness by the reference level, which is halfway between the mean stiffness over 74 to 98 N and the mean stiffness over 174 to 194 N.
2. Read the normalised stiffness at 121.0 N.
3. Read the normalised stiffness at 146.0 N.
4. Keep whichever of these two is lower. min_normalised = 0.994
